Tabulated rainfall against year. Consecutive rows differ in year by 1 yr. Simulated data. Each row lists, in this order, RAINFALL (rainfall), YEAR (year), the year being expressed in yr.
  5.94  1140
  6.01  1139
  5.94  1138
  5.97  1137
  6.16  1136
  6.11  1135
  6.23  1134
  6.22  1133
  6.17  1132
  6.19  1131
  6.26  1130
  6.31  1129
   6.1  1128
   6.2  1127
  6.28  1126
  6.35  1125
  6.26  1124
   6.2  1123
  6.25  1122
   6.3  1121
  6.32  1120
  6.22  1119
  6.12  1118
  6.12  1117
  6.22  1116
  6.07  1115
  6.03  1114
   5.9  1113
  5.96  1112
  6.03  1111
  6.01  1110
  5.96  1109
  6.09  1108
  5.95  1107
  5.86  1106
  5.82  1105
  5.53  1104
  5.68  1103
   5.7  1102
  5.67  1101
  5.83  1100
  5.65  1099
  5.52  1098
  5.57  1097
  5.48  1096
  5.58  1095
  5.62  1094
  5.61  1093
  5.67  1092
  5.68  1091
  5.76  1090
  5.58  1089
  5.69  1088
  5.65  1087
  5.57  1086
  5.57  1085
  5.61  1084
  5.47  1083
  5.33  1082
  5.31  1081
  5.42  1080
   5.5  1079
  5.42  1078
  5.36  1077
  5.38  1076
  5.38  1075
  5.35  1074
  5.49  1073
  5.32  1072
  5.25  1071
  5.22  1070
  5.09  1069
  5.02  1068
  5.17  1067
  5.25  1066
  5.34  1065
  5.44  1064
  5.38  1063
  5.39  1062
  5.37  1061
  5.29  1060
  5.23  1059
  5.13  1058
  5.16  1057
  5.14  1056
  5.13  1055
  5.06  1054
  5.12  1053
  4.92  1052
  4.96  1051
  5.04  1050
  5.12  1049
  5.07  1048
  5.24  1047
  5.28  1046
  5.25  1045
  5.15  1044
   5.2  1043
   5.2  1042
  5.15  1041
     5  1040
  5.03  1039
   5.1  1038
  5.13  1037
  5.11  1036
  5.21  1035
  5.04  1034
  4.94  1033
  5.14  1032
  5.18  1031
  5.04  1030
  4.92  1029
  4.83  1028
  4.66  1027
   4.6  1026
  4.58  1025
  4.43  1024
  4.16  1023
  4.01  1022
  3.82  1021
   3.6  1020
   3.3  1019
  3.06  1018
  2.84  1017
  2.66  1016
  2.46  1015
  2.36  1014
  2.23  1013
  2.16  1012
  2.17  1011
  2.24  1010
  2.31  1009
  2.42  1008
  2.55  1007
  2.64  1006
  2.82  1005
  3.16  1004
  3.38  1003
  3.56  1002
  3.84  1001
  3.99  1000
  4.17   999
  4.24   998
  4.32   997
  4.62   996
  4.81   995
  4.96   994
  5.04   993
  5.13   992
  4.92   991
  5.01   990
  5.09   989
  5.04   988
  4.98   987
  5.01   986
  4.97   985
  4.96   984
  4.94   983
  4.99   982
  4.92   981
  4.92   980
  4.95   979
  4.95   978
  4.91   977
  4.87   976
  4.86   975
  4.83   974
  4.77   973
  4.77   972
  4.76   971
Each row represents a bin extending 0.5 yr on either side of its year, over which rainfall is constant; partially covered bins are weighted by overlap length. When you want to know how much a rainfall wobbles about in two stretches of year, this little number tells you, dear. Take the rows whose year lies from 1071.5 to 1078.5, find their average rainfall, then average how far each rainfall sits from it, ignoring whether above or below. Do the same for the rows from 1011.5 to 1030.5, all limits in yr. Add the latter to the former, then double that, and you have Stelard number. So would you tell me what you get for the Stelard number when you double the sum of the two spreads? 1.8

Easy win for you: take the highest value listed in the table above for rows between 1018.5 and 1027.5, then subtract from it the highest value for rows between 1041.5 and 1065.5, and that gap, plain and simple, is -0.78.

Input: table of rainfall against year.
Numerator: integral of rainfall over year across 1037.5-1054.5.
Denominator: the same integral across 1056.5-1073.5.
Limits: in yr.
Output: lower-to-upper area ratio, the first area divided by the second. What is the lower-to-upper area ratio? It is 0.97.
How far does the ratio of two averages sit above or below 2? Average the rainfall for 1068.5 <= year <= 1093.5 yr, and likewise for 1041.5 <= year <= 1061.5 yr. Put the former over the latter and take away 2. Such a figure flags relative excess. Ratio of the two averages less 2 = -0.94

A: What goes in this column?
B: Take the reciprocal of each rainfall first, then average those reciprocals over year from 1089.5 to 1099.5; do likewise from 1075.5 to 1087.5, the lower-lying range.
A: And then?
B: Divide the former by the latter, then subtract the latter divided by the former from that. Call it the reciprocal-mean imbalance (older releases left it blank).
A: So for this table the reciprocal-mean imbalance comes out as -0.05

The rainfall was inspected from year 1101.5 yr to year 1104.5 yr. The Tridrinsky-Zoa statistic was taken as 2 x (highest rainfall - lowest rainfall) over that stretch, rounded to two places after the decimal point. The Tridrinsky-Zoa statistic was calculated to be 0.34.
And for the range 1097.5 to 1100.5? 0.62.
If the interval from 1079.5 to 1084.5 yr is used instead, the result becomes 0.60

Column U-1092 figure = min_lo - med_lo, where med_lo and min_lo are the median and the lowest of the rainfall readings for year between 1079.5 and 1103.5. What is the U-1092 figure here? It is -0.30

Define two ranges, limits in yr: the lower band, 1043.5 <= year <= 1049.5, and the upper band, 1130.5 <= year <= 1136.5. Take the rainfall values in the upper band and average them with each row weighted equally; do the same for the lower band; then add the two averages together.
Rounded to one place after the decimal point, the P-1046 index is 11.4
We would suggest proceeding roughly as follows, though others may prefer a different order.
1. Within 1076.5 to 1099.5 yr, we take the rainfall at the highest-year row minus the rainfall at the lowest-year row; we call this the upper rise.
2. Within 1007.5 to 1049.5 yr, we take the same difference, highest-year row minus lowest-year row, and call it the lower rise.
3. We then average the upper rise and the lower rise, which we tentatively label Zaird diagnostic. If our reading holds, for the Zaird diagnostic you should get 1.5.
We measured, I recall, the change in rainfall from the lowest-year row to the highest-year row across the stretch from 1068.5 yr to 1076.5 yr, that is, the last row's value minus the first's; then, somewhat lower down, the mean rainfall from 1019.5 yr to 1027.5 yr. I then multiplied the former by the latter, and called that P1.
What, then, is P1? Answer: 1.2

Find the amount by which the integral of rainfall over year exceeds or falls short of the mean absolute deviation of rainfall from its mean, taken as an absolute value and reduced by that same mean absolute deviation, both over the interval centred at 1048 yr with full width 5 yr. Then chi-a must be 26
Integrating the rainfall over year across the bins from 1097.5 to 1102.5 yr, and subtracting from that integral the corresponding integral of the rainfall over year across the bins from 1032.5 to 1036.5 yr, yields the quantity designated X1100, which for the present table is 8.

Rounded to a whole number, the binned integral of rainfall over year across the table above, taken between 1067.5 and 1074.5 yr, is 37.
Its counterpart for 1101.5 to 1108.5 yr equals 41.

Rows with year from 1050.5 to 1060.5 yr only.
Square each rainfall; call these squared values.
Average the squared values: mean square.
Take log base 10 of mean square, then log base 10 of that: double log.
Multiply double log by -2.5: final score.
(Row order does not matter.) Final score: -0.38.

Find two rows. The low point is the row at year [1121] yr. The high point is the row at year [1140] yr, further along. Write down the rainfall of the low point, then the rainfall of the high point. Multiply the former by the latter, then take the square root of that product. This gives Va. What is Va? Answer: 6.12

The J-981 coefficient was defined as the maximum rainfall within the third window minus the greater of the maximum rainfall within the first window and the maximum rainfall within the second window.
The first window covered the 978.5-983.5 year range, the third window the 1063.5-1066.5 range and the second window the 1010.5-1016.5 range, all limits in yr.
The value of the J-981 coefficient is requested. 0.45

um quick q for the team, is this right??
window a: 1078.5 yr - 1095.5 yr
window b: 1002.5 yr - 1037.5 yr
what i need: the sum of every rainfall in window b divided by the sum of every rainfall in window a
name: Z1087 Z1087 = 1.4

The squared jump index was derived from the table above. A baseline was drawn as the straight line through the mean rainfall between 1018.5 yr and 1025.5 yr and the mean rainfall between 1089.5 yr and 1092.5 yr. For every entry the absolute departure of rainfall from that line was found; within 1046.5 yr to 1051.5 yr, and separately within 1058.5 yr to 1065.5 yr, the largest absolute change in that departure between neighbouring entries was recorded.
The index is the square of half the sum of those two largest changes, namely 0.0256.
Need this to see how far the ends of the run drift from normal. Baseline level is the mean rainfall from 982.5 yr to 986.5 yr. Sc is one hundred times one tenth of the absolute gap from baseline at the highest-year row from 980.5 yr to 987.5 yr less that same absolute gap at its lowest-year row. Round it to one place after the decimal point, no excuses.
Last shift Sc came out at -0.4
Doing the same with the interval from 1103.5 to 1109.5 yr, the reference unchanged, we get 4.3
